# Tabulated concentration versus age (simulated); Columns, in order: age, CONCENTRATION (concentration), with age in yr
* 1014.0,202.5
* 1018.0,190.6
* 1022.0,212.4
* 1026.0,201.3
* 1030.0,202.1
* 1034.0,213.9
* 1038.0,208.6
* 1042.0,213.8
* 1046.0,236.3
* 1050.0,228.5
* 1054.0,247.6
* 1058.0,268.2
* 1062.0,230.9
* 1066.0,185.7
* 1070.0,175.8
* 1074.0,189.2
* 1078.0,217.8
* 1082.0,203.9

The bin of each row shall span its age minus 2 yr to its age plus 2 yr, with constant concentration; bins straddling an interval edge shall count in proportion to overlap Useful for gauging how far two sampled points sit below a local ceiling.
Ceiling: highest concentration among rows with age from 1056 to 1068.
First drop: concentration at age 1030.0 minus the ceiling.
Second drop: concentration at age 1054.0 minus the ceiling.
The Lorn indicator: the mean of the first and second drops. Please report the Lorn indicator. -43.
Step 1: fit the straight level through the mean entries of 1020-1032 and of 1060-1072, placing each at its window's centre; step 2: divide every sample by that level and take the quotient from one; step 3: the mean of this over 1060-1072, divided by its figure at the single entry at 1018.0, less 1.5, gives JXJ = -1.5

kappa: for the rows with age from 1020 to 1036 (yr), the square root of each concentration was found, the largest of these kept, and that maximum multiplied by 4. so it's 59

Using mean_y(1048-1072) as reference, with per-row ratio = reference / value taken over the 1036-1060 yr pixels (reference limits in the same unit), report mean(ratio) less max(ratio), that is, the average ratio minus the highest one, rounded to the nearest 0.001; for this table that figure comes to -0.108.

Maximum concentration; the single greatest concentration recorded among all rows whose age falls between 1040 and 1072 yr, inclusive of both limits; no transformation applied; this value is 268.2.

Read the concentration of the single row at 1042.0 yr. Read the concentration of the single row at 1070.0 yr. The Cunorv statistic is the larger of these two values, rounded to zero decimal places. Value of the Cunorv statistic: 214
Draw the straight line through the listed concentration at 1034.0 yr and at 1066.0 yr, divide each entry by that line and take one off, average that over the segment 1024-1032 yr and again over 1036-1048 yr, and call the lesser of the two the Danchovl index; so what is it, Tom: -0.08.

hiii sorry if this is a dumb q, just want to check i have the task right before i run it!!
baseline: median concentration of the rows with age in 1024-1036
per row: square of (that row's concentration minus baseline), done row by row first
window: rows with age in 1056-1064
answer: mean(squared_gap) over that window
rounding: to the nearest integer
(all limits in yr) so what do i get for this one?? 2599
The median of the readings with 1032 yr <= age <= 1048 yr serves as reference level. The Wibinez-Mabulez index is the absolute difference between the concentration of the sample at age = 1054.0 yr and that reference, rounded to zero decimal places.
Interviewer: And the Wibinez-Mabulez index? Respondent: 34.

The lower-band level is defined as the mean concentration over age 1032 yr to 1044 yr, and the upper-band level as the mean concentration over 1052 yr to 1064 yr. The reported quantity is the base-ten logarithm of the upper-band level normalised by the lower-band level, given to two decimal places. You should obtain 0.07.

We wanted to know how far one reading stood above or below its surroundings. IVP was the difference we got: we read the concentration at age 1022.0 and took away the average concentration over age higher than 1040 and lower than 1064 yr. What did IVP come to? -25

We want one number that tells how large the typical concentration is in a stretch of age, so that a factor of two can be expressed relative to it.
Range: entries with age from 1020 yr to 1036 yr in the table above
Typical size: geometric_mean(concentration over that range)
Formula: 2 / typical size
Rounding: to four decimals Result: 0.0096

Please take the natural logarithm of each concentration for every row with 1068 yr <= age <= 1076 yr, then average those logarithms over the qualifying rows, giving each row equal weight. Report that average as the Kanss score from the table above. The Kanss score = 5.21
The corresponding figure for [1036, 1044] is 5.35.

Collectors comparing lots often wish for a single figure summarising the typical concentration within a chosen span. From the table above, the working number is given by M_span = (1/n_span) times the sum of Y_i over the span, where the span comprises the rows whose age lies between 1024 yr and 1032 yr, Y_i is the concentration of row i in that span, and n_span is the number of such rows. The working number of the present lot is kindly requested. 202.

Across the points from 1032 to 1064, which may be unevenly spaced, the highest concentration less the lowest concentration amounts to 60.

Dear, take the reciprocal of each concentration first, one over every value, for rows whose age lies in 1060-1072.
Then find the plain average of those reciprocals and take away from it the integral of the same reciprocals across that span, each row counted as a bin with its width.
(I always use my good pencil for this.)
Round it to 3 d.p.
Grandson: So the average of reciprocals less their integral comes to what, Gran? -0.056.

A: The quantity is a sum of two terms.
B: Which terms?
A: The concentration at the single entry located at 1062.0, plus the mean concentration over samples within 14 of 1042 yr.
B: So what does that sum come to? 452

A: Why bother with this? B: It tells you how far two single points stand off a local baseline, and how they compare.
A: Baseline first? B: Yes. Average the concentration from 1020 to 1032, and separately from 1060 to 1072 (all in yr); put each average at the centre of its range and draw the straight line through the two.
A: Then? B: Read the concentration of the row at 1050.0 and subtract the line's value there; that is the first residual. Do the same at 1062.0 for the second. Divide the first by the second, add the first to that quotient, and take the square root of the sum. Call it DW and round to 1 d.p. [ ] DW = 5.4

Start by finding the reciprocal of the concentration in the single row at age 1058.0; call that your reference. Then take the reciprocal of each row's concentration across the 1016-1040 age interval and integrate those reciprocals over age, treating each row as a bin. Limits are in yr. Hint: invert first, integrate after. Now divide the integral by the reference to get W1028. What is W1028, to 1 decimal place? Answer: 31.5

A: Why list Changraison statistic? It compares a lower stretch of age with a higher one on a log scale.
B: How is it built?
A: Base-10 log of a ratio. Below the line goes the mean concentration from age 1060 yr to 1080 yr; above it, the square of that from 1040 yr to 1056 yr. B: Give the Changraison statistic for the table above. 2.43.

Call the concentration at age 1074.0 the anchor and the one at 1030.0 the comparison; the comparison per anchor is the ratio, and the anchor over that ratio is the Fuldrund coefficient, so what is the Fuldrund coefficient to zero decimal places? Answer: 177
